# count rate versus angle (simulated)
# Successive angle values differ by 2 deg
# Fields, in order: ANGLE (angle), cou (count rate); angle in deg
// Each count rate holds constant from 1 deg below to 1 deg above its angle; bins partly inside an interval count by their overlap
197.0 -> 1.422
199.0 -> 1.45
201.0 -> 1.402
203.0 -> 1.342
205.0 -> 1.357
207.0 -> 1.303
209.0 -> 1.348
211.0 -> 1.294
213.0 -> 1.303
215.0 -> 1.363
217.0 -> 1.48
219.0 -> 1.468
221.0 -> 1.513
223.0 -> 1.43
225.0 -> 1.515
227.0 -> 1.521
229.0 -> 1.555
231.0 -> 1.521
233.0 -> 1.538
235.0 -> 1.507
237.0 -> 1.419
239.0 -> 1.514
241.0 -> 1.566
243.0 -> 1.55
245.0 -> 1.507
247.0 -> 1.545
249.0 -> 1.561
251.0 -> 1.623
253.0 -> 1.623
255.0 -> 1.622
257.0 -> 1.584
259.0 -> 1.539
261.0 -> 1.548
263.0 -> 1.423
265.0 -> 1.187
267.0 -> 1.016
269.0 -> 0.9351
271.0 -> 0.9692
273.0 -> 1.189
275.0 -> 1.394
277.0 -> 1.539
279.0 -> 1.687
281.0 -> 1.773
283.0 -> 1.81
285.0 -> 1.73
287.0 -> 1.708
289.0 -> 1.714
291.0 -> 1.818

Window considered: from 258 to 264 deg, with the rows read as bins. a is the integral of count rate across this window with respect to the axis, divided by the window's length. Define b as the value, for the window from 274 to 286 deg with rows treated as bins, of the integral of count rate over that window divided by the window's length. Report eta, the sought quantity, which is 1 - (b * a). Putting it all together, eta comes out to -1.5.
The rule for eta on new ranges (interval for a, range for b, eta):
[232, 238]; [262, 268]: -0.8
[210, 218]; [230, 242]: -1.1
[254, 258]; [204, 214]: -1.1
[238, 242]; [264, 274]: -0.6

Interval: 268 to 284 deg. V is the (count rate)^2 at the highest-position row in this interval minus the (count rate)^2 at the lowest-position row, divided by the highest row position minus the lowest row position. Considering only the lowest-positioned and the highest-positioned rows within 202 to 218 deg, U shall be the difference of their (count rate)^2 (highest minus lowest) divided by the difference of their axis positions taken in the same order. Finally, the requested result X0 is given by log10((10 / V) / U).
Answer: 3.3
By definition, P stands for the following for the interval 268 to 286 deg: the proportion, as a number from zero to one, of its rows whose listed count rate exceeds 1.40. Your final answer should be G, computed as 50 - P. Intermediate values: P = 0.6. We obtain 49.4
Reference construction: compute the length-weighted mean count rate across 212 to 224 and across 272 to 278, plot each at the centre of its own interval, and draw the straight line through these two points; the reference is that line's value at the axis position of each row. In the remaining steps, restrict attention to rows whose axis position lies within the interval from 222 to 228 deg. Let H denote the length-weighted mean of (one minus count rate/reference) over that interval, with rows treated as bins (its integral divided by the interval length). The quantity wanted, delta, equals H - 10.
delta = -10.0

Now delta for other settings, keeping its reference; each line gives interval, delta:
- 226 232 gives -10.1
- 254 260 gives -10.1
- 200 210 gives -9.9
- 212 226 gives -10.0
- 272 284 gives -10.1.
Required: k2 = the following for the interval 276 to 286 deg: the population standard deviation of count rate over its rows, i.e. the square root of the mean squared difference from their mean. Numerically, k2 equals 0.09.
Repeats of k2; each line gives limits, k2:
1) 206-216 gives 0.03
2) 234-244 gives 0.05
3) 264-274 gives 0.11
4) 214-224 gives 0.05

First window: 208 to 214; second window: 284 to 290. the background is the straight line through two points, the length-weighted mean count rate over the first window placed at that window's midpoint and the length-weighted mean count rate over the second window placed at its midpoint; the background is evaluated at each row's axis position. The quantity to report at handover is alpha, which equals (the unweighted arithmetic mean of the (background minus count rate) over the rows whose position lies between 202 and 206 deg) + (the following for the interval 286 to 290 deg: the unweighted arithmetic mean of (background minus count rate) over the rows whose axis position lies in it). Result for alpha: -0.06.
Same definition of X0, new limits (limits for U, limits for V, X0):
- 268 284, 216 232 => 3.8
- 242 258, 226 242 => 5.1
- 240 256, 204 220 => 4.5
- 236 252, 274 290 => 3.5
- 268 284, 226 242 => 3.8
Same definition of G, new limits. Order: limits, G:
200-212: 49.8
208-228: 49.4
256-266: 49.2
